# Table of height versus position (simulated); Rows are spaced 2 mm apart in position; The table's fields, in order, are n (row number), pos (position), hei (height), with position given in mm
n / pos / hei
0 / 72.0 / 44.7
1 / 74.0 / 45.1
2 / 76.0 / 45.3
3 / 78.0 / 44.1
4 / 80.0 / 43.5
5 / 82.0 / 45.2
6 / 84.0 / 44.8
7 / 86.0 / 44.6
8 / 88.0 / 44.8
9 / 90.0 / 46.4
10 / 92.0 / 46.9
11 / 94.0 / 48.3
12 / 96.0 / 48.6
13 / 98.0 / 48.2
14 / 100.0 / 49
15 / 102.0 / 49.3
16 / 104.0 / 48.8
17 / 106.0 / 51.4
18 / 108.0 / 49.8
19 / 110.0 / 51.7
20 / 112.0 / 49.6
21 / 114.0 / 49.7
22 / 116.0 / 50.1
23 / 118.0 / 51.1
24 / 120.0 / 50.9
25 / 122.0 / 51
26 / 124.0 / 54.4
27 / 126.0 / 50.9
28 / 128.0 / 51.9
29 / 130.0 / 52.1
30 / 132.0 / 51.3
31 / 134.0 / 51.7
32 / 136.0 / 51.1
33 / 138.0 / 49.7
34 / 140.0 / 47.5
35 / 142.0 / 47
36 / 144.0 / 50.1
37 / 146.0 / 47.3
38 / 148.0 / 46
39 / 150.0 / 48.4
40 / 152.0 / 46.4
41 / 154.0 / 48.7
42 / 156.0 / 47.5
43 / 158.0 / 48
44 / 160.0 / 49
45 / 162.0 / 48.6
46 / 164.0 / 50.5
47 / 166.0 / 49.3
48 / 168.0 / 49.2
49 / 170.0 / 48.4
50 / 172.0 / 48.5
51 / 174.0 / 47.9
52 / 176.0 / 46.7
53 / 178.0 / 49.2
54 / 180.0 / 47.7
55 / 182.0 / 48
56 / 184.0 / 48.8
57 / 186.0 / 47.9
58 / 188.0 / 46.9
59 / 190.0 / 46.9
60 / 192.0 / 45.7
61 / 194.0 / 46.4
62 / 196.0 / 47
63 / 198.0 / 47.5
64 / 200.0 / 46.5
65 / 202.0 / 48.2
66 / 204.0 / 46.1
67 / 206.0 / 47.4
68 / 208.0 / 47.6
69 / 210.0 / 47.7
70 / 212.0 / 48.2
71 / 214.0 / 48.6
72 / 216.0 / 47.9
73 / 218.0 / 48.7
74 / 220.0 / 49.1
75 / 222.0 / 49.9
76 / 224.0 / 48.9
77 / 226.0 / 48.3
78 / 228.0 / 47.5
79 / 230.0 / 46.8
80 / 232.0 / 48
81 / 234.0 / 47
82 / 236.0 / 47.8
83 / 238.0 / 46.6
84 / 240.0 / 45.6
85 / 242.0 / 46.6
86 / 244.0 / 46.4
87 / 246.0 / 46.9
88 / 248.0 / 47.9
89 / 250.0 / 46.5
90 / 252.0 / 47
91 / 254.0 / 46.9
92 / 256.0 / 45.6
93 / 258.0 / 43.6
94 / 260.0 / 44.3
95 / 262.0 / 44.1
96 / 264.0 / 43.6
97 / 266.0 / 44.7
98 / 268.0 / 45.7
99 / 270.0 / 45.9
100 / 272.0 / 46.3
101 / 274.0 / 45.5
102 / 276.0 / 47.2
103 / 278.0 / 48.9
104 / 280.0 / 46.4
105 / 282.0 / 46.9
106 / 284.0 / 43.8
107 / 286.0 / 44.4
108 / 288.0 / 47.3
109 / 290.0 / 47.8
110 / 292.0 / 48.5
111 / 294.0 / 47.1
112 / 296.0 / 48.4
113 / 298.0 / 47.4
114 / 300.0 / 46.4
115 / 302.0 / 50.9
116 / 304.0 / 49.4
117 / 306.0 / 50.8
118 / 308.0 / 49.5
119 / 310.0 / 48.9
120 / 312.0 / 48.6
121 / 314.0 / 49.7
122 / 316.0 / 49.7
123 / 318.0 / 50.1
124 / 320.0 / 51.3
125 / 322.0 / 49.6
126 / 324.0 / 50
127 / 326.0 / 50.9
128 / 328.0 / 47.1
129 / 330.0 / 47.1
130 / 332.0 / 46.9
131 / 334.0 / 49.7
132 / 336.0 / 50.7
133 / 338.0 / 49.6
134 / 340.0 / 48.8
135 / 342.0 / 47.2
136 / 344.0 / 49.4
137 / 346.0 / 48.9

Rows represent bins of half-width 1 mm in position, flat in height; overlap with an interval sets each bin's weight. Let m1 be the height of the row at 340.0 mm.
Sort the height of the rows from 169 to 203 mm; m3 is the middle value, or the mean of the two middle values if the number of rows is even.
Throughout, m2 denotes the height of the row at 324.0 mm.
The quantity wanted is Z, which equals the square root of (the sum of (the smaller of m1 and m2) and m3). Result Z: 9.82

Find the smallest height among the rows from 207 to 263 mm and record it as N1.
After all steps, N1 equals 43.6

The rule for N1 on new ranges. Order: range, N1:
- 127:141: 47.5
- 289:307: 46.4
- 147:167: 46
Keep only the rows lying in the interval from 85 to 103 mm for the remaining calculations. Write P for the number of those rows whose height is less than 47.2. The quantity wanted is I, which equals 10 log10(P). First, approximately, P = 4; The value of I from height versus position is 6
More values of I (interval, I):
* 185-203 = 8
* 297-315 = 0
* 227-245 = 8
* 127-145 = 0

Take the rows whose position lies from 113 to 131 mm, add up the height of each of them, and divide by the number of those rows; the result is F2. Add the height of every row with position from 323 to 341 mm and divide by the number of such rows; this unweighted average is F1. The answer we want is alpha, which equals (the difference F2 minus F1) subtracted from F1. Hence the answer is 47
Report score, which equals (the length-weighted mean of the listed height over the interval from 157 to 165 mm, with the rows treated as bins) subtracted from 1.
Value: -48.0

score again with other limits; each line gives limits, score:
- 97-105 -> -47.8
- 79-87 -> -43.5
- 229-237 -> -46.4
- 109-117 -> -49.3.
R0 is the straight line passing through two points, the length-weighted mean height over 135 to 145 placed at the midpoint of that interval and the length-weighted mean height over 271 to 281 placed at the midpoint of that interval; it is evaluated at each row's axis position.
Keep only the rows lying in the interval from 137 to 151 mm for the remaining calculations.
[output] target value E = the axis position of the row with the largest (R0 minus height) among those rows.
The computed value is 148.0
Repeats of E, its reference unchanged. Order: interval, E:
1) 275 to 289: 284.0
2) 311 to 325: 312.0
